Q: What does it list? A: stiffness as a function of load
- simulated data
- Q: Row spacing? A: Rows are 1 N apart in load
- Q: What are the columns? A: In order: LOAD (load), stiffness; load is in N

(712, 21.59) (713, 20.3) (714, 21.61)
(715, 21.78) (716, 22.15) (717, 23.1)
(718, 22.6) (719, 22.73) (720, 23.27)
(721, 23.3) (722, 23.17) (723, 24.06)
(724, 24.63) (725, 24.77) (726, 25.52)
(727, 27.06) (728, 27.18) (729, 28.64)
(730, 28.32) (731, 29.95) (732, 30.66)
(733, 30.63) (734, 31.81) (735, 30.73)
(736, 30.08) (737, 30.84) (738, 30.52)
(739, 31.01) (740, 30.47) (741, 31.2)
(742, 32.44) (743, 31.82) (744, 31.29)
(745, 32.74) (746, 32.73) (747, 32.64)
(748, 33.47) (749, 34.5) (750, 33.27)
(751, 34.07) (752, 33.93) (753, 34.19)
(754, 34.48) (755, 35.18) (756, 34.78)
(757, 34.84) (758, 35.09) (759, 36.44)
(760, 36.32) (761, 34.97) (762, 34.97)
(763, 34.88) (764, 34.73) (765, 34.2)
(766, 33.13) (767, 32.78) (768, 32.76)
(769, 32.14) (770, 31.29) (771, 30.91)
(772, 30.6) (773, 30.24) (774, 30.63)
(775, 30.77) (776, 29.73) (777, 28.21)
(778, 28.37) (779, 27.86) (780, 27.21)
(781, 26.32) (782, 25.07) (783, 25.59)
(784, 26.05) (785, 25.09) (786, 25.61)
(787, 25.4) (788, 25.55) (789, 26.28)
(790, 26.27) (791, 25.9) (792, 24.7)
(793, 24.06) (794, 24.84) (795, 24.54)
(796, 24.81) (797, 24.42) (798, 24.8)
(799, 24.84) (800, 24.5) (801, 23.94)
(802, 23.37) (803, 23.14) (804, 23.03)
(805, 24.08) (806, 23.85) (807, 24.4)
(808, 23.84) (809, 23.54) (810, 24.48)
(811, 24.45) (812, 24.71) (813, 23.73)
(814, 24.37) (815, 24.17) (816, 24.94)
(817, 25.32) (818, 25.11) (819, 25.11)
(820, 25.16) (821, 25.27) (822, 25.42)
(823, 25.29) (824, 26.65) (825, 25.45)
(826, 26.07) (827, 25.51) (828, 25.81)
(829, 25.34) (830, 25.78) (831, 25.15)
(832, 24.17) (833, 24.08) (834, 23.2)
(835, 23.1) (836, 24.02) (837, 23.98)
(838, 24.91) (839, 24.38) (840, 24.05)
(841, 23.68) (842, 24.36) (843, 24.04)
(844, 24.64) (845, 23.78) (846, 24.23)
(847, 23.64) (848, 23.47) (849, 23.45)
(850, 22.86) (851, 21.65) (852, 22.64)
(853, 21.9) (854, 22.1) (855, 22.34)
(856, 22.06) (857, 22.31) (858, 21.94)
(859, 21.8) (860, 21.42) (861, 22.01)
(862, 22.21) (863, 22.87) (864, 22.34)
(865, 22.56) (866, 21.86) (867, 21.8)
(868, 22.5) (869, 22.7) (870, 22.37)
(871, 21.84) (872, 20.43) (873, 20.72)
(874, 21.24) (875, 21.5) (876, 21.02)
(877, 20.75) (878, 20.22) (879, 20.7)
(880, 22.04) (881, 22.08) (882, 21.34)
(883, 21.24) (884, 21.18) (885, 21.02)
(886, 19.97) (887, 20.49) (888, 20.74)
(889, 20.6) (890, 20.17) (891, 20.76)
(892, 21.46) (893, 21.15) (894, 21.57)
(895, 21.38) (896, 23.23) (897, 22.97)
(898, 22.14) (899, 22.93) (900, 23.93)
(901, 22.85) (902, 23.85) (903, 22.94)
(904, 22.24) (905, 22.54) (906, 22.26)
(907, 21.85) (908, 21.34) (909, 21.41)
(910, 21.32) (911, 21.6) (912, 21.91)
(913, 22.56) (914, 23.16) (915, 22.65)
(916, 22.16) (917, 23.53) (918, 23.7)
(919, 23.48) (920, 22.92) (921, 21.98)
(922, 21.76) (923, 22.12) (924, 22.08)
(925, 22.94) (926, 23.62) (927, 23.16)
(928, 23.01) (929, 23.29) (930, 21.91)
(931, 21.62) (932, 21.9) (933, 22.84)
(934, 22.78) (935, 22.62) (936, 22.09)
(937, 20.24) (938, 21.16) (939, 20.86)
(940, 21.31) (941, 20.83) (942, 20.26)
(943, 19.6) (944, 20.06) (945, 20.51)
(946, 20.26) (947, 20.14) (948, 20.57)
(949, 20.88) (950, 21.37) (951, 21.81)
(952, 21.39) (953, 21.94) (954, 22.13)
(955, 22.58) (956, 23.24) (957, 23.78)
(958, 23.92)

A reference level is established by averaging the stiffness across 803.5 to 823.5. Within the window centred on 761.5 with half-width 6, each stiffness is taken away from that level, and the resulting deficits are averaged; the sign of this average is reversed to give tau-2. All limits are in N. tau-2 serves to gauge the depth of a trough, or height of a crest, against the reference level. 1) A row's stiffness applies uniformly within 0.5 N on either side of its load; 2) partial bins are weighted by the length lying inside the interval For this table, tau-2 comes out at 10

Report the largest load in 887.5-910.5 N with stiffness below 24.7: 910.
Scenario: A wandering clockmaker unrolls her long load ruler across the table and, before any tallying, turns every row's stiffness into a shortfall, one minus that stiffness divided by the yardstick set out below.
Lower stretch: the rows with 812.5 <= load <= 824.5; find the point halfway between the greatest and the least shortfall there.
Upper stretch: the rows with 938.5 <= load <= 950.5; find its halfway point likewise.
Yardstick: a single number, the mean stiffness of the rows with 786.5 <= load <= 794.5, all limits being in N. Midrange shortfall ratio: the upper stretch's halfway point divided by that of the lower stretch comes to 26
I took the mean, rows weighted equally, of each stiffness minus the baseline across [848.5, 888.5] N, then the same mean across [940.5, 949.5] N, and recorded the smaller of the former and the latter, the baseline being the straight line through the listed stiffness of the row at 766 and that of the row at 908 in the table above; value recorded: -2.9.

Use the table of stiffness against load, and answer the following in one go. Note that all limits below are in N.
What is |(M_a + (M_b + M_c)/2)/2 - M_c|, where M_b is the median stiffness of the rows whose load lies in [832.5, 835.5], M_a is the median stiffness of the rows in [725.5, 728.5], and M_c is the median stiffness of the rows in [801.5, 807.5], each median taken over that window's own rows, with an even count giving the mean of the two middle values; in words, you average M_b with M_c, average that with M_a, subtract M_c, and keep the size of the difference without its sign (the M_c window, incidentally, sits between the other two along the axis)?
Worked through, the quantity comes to 1.6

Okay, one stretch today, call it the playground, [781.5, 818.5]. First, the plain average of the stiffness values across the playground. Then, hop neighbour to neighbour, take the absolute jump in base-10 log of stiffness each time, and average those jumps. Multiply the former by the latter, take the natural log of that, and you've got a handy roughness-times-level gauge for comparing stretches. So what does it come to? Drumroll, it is -1.6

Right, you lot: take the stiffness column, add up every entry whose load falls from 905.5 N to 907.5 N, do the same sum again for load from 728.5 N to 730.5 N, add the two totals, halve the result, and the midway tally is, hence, 51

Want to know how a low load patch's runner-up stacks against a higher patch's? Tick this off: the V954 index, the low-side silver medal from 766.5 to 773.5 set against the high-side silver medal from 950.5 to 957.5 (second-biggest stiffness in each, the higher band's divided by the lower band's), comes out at 0.71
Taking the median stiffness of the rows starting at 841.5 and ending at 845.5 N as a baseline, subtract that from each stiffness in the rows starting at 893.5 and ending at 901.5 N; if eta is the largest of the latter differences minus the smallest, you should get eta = 2.550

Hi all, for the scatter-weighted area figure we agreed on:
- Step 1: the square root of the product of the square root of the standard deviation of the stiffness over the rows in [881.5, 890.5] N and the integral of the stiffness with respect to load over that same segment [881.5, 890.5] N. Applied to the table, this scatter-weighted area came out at 11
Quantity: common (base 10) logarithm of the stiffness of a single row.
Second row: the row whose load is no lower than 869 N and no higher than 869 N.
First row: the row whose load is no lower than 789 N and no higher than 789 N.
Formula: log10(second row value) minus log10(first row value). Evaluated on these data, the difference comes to -0.064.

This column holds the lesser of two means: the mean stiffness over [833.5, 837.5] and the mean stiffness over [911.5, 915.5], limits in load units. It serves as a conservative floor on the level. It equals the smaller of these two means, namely 22.6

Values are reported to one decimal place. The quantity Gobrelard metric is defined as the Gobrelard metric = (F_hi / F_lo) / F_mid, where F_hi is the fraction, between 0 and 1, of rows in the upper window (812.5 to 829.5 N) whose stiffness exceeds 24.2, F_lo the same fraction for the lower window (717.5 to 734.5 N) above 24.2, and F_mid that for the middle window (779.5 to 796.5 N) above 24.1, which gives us 1.4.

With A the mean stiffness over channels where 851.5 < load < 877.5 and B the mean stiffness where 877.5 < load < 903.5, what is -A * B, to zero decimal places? -474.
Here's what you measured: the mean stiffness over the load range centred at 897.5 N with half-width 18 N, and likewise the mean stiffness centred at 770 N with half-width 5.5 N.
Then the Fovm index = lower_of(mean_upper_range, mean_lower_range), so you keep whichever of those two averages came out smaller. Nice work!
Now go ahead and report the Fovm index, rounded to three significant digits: 21.9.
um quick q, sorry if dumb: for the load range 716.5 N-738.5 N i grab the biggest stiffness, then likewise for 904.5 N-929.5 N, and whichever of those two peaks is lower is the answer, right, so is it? 23.7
